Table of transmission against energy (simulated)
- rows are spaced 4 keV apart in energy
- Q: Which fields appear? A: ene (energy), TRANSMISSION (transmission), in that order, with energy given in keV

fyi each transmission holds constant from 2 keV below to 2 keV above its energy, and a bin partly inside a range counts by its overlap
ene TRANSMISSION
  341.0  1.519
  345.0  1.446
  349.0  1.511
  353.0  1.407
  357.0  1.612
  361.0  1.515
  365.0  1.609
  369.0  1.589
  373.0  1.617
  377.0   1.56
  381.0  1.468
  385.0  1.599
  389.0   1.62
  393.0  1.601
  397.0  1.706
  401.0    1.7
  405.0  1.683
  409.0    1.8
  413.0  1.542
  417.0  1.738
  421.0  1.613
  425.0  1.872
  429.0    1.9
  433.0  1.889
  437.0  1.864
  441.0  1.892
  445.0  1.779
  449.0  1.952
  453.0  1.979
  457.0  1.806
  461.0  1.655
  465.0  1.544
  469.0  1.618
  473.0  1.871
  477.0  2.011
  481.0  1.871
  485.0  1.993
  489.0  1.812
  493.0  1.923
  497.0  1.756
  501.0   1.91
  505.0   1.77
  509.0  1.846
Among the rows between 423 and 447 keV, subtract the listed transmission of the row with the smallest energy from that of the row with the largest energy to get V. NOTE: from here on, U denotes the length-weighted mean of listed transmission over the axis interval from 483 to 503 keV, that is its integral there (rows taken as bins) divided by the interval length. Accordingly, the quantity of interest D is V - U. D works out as -1.97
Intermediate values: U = 1.879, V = -0.1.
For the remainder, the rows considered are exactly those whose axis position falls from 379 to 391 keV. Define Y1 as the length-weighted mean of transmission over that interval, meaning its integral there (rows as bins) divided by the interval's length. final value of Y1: 1.6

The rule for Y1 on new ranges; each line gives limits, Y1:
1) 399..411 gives 1.7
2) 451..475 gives 1.7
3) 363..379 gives 1.6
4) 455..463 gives 1.7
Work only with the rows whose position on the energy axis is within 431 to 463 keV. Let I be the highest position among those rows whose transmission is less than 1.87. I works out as 461.0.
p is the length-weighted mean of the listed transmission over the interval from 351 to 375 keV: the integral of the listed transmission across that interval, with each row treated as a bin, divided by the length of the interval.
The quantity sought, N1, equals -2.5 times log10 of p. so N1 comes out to -0.482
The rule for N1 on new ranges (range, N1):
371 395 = -0.495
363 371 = -0.510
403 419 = -0.570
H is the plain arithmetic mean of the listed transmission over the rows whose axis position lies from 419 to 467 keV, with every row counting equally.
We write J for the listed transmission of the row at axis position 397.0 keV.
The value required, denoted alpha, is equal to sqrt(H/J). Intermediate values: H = 1.81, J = 1.706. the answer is 1.03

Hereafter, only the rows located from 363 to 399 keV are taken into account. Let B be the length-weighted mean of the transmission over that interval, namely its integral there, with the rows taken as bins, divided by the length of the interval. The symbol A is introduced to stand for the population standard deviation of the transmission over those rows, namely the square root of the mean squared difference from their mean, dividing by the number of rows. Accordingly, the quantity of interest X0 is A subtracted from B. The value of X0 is 1.54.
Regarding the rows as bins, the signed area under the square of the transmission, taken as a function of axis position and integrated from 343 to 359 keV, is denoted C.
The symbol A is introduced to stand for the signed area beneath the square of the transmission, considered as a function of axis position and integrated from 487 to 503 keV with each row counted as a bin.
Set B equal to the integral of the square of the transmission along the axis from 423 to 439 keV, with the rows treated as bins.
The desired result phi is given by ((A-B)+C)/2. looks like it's 17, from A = 55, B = 57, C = 36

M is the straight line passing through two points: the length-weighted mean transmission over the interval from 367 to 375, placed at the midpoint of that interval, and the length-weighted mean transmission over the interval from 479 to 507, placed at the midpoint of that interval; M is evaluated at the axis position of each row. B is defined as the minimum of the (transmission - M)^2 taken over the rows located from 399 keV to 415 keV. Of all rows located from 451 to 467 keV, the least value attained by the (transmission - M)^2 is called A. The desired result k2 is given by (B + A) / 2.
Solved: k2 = 0.0002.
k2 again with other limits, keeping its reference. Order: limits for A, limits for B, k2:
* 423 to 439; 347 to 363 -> 0.0080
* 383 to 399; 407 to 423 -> 0.0009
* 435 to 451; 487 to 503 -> 0.0007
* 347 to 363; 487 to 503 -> 0.0012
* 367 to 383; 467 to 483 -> 0.0006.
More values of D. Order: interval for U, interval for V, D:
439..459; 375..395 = -1.84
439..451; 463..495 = -1.50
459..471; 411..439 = -1.28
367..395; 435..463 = -1.79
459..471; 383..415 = -1.66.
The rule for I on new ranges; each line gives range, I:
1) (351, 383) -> 381.0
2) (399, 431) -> 421.0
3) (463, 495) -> 489.0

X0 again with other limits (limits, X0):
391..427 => 1.60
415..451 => 1.73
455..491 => 1.64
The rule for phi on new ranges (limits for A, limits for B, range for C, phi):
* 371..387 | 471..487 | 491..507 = 17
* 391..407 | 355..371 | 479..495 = 31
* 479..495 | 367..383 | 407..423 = 32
